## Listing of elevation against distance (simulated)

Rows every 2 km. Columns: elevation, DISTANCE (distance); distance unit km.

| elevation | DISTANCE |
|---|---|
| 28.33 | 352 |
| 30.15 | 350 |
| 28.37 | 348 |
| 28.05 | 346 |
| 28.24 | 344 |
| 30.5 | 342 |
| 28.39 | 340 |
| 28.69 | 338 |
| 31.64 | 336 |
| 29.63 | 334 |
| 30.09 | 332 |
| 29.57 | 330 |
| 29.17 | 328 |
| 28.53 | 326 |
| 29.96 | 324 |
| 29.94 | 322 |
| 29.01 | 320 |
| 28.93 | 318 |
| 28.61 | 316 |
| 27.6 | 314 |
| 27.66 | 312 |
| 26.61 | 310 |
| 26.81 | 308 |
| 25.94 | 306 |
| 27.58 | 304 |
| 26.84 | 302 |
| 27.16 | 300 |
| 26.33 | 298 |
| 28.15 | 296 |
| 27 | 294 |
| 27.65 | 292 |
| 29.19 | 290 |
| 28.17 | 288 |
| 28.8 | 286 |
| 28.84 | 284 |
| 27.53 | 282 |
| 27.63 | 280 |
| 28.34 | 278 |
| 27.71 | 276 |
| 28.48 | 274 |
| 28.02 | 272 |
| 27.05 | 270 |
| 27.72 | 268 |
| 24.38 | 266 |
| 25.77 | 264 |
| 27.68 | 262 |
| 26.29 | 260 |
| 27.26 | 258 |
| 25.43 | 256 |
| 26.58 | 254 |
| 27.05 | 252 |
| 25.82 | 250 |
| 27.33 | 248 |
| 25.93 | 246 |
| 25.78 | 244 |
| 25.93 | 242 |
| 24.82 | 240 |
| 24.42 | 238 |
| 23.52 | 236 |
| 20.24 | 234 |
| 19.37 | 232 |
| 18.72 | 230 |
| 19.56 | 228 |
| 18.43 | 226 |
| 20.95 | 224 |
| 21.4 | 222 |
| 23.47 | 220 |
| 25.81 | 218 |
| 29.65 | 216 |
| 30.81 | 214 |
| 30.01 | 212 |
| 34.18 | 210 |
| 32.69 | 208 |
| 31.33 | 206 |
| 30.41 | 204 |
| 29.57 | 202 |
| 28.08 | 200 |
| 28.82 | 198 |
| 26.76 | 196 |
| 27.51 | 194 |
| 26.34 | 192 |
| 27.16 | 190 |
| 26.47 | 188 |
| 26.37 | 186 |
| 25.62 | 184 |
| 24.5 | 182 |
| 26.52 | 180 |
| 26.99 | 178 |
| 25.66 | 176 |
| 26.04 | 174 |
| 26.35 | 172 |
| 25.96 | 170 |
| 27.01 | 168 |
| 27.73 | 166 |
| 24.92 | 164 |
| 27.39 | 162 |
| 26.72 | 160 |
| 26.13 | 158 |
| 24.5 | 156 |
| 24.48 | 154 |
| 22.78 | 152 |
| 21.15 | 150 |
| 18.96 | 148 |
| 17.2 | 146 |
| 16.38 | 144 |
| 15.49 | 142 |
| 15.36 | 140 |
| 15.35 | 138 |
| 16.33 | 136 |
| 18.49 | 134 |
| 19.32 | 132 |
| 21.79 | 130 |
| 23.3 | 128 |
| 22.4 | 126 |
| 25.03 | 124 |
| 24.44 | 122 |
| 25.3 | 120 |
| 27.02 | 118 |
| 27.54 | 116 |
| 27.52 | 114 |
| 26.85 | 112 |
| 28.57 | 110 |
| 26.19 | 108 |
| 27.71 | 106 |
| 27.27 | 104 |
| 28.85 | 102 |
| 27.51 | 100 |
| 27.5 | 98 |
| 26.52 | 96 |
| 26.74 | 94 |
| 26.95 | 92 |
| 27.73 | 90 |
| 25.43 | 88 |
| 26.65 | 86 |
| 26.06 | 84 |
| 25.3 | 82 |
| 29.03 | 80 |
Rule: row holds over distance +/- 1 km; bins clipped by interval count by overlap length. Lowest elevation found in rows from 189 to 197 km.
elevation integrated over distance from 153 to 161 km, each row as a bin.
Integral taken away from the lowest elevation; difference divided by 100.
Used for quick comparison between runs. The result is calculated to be -1.77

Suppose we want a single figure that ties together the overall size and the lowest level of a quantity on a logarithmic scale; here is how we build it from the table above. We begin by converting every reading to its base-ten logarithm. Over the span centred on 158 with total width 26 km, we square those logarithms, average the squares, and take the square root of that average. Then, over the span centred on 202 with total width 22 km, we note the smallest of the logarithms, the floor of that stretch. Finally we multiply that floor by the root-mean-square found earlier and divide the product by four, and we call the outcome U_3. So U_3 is 0.491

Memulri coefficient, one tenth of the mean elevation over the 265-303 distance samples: 2.76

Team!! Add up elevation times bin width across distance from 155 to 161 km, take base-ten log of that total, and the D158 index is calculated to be 2.19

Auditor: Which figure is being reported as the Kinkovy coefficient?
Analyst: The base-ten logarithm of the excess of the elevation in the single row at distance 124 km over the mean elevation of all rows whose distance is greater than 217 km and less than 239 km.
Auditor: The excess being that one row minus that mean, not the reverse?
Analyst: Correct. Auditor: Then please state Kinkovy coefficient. 0.55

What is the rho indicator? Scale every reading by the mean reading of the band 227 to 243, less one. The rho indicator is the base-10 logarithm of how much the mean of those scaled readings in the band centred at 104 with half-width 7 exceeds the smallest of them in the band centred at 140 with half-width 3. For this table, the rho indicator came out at -0.3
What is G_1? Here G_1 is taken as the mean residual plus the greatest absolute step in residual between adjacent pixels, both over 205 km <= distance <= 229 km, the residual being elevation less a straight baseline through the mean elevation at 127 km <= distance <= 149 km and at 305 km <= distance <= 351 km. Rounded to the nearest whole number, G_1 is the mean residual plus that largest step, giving 8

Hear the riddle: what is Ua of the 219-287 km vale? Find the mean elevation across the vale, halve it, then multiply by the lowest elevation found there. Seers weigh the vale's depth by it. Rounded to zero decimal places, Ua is 232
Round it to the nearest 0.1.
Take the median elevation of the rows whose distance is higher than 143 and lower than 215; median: 26.5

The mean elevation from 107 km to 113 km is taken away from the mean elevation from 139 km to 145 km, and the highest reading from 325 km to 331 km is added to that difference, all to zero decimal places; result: 18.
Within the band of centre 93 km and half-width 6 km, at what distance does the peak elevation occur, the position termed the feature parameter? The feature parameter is 90 km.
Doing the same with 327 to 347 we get 336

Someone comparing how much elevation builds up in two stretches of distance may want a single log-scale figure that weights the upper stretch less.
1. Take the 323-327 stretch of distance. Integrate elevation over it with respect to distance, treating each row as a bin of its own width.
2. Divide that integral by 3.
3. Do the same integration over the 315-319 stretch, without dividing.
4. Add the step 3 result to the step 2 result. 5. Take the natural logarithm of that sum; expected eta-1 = 5.0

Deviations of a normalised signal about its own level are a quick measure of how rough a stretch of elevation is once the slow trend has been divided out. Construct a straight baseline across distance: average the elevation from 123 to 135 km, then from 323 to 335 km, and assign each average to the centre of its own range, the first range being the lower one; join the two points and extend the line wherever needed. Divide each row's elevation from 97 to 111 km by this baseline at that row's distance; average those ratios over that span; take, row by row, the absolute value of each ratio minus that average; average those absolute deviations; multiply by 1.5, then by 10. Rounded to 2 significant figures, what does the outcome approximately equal 0.43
